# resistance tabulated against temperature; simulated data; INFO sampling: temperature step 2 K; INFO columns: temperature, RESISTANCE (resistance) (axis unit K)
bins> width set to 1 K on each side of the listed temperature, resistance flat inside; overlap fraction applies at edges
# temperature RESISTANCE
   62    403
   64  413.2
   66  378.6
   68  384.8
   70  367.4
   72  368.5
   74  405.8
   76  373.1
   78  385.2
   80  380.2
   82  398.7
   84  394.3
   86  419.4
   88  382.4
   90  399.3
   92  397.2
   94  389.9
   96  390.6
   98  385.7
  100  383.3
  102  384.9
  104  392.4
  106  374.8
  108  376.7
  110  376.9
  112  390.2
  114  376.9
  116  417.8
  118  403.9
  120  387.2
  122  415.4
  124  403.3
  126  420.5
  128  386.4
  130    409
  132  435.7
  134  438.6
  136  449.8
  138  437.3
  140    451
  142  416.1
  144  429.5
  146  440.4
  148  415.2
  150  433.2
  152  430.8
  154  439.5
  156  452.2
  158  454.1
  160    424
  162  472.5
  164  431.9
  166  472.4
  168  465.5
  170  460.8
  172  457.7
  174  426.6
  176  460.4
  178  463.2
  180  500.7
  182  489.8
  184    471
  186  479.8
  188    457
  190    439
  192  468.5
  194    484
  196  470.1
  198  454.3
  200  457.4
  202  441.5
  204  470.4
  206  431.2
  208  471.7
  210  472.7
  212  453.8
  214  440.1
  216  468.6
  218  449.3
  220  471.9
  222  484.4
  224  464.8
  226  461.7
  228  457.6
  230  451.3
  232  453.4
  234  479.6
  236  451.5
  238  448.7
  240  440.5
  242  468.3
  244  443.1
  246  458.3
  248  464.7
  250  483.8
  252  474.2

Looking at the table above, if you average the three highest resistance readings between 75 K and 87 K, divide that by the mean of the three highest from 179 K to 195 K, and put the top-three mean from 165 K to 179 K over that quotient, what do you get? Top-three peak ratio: 568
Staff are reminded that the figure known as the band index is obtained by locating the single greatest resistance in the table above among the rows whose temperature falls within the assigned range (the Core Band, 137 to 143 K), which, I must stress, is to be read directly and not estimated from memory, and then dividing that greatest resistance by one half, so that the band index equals 902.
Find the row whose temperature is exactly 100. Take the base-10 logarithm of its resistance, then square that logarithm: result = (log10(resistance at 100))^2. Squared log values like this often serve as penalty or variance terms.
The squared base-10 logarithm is 6.67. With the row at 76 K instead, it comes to 6.61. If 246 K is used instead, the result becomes 7.08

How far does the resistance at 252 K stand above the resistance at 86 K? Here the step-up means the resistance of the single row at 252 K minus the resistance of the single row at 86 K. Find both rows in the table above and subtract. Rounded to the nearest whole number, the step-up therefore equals 55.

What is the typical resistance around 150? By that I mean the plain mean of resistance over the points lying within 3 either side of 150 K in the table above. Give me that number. 426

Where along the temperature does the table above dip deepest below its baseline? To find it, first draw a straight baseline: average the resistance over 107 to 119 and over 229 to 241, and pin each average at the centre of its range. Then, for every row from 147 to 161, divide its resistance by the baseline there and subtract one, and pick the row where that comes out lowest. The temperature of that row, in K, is 148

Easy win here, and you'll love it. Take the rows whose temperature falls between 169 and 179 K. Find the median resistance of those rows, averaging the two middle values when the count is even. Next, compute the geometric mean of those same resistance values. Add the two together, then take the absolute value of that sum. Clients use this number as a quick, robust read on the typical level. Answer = 914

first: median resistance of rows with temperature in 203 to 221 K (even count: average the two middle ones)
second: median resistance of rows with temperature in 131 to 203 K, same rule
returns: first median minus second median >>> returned 15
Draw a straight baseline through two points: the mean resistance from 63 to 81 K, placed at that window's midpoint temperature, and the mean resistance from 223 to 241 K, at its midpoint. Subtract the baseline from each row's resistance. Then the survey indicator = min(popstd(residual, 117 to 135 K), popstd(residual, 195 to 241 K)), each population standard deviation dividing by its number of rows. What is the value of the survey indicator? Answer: 15.0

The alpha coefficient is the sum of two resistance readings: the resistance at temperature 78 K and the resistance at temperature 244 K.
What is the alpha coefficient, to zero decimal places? 828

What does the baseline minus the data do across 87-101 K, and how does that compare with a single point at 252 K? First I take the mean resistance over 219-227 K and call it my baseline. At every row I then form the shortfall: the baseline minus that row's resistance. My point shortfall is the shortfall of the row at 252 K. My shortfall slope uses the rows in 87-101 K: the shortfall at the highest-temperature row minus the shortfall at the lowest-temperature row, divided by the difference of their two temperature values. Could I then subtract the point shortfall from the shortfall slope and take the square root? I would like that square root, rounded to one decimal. 1.9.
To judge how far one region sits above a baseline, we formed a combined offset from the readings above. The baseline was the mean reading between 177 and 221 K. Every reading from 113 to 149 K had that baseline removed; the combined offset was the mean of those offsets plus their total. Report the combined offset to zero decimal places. -862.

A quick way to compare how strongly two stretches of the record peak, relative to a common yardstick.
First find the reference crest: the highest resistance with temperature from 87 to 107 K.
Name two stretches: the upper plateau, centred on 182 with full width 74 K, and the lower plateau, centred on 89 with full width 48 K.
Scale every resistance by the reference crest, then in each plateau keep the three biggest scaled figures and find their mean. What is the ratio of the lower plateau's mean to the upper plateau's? 0.83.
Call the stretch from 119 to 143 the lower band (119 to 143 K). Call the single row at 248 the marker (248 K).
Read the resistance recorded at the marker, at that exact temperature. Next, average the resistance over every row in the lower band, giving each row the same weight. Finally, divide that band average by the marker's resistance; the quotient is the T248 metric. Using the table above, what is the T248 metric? 0.906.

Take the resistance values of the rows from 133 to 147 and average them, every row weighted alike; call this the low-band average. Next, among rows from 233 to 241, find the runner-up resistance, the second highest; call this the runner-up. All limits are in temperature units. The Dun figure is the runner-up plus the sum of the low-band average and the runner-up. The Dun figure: 1341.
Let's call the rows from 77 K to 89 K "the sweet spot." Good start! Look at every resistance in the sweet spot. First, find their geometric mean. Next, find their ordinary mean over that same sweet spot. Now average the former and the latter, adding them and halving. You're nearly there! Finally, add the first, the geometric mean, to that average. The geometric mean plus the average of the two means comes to 786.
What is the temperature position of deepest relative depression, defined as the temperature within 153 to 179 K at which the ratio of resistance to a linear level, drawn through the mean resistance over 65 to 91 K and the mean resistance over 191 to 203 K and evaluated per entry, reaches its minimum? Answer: 174 K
